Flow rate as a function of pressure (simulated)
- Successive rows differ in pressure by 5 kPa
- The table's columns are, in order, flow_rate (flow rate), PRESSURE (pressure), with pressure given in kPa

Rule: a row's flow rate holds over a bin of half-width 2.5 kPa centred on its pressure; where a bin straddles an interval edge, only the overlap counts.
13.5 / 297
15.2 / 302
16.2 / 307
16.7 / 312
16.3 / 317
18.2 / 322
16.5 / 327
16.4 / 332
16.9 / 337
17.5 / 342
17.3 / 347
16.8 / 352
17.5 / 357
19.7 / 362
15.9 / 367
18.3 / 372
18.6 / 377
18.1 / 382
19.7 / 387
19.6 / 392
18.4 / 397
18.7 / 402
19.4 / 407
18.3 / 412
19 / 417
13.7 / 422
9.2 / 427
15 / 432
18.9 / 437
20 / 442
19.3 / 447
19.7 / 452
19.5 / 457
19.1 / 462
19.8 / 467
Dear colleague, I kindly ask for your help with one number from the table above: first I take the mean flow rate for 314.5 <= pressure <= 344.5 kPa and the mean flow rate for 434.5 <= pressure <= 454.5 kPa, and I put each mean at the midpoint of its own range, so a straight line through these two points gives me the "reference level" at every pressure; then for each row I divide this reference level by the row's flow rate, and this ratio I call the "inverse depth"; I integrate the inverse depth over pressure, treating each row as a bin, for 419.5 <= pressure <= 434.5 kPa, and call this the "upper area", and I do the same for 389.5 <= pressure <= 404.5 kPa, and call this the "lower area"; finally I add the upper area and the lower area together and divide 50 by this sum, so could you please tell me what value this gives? 1.30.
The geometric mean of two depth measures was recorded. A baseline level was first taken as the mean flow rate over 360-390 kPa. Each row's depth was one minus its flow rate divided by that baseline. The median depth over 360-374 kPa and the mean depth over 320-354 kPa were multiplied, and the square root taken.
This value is 0.018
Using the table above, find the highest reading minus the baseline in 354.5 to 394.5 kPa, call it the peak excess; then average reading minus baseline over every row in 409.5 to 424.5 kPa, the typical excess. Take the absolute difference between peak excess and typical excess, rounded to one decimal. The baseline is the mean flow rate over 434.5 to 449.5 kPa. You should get 2.7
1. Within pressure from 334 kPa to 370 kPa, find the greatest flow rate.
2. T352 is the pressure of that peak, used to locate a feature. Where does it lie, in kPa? 362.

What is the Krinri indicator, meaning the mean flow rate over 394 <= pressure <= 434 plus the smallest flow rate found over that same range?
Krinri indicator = 26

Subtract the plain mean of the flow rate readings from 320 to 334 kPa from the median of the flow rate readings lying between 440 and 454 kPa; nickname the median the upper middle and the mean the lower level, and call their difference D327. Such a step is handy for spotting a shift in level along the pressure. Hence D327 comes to 2.7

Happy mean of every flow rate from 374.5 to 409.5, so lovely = 18.9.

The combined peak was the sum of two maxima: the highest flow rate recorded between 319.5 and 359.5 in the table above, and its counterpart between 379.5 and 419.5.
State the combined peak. 37.9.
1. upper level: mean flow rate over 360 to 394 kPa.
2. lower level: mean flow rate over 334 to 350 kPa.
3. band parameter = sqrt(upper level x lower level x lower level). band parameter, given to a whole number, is 74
